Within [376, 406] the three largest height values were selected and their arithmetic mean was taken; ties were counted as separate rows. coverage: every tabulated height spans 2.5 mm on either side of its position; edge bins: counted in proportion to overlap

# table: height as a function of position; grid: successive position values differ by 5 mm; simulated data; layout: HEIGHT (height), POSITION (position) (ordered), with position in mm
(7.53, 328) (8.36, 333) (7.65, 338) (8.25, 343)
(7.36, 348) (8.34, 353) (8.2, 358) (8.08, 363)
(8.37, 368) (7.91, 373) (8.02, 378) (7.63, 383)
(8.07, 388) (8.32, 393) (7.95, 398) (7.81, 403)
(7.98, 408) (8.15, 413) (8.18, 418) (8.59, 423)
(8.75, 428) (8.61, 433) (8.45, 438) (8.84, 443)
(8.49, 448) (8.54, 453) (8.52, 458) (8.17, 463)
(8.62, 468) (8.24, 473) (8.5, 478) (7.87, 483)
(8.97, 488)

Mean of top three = 8.1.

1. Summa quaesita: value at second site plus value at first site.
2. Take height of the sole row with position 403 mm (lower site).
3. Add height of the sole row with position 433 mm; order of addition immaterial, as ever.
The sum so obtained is 16.4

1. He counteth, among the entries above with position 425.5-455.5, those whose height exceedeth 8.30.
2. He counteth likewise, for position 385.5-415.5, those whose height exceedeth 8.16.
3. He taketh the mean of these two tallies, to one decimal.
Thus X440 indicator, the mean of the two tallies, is 3.5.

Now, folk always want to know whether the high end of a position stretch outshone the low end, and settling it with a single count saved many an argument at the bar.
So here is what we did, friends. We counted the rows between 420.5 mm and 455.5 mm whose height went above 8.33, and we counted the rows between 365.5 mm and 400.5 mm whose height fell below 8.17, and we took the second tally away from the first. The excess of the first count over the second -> 2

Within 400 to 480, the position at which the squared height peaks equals 443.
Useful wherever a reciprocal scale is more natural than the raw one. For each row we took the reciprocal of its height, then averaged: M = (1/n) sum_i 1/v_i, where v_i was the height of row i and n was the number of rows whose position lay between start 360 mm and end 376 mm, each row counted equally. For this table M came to 0.123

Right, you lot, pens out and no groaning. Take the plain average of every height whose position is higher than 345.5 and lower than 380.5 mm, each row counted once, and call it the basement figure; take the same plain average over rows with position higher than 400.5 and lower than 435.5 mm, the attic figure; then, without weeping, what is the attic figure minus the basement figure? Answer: 0.26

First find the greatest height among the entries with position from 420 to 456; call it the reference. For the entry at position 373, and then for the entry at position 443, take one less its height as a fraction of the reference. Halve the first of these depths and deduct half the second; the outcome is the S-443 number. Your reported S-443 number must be 0.053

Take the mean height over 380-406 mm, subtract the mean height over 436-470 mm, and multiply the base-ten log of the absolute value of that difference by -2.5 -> 0.6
